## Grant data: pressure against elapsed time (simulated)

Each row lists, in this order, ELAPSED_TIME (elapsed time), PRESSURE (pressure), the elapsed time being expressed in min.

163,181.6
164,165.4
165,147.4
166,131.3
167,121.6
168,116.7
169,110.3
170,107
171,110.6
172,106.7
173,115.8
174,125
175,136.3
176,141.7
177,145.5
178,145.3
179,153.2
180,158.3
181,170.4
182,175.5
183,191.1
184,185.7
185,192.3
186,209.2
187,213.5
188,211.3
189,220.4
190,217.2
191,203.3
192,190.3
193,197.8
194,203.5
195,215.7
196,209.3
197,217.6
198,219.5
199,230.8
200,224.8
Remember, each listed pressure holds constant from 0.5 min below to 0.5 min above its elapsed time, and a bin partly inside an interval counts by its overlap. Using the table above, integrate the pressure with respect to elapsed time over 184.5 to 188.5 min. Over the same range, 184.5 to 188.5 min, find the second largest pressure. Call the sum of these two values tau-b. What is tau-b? 1038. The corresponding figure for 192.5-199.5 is 1714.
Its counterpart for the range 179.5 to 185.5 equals 1264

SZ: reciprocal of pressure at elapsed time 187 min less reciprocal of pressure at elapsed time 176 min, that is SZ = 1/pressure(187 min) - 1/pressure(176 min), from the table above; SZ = -0.0024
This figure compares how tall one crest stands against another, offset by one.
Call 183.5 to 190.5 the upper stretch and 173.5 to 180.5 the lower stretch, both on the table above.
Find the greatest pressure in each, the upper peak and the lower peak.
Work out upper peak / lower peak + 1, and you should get 2.4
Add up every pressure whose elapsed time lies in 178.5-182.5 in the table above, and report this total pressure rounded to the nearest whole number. 657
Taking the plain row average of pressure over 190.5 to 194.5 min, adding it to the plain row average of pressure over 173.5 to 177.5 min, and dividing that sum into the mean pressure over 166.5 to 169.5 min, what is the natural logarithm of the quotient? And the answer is -1.06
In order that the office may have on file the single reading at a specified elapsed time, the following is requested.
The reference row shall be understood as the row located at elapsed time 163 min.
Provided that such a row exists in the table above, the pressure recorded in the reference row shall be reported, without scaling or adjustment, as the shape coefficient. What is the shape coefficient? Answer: 181.6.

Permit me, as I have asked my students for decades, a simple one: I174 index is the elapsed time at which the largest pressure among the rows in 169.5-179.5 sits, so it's 179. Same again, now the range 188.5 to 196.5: 189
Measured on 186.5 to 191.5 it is 189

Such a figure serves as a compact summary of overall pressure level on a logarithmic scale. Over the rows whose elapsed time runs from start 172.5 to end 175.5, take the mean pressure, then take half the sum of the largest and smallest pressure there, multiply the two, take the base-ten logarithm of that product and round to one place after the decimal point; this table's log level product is 4.2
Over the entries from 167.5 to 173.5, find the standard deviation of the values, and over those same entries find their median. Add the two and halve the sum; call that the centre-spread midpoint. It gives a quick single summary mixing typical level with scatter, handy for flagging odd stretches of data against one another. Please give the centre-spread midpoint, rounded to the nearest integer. 57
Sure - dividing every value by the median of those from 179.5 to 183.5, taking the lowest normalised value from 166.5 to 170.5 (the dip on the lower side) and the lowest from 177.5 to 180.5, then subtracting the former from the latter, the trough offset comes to 0.2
